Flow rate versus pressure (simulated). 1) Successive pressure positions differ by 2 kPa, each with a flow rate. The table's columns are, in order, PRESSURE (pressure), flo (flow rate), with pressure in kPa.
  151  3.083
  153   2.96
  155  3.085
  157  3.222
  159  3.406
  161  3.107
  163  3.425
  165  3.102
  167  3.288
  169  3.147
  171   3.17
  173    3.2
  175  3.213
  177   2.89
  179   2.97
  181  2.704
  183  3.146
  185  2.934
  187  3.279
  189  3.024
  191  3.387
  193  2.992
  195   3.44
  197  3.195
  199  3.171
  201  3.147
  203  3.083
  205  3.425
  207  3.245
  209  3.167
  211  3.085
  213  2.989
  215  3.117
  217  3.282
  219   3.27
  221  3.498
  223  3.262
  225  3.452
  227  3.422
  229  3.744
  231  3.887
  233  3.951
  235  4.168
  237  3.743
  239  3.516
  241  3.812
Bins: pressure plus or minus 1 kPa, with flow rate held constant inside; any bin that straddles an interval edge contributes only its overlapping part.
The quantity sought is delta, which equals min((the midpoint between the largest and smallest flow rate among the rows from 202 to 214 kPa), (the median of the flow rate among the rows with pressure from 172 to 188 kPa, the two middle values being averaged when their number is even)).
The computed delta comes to 3.06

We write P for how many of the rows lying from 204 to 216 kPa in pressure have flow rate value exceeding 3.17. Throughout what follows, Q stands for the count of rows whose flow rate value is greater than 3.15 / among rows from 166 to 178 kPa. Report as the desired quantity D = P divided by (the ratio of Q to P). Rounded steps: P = 2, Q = 4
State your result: 1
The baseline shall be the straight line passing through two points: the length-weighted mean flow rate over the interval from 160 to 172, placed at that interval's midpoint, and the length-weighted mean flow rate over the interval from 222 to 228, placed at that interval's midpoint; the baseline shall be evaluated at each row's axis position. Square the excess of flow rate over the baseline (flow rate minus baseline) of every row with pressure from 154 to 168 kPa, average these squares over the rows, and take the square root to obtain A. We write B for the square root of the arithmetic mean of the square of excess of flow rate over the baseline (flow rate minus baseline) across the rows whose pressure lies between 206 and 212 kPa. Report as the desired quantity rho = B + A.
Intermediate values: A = 0.14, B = 0.18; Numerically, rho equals 0.32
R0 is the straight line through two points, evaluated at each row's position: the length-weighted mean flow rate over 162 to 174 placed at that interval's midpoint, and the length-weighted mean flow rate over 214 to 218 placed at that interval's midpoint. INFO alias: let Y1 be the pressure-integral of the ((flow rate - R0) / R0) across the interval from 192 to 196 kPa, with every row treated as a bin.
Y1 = 0.01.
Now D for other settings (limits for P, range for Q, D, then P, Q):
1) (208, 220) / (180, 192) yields 2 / 2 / 2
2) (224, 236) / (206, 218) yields 12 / 6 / 3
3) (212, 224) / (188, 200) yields 4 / 4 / 4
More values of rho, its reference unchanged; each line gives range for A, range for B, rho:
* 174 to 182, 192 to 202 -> 0.53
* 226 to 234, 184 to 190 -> 0.65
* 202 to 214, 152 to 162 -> 0.37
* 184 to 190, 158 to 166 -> 0.41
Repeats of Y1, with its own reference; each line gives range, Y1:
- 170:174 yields -0.04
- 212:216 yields -0.18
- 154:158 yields -0.09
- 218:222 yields 0.23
